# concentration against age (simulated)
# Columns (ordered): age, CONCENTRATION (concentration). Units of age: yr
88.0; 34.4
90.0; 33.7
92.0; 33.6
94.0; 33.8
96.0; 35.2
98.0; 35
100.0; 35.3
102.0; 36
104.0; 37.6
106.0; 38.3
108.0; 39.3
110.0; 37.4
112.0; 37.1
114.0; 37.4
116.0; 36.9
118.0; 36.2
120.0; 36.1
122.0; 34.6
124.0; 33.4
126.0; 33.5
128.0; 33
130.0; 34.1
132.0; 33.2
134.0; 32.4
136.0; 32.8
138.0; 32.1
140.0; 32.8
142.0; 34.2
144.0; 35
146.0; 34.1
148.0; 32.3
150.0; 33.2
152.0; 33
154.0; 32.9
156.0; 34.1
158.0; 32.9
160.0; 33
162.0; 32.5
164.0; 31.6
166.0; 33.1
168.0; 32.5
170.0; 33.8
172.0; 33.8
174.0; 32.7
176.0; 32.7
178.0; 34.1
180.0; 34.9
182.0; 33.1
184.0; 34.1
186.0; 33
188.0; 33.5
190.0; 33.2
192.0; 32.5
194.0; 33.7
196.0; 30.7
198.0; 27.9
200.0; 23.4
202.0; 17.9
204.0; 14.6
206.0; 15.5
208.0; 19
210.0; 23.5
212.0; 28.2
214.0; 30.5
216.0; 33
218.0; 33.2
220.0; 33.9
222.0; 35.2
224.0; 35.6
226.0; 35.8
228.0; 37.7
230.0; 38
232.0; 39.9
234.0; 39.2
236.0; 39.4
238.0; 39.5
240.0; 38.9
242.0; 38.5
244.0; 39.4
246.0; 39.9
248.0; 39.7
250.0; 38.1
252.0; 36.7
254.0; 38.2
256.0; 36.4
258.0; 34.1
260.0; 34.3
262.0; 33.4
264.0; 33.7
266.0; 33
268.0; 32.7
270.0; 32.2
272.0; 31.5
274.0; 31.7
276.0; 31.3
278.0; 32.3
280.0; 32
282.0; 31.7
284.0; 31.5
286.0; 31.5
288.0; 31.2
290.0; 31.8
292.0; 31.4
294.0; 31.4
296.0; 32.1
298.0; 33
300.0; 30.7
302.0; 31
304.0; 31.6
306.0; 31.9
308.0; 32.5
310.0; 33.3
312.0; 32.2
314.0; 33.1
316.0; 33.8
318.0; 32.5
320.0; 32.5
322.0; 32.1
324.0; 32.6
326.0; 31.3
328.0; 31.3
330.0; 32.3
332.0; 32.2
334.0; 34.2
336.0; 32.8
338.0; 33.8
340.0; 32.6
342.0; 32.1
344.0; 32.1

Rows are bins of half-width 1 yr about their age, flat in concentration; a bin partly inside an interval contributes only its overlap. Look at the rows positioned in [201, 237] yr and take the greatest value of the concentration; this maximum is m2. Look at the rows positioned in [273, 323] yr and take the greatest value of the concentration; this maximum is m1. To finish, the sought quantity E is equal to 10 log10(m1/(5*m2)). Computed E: -7.7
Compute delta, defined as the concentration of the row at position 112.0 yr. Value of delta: 37.1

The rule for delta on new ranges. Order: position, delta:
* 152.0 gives 33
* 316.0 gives 33.8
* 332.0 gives 32.2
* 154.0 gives 32.9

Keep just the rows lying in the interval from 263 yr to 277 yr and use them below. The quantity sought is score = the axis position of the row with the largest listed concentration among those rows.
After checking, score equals 264.0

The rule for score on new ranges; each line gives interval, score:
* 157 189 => 180.0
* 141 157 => 144.0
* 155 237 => 232.0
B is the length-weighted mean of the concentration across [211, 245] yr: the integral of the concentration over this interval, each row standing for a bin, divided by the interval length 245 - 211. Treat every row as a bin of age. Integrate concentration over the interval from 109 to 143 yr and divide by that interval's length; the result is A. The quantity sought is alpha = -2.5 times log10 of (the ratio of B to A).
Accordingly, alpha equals -0.05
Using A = 34.5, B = 36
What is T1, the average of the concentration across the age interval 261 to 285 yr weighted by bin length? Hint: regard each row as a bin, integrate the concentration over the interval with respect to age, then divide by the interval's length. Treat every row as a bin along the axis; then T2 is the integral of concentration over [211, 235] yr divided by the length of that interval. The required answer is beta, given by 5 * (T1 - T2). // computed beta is -14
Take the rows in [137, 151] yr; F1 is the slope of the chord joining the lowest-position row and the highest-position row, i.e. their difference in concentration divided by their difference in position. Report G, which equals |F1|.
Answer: 0.1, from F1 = 0.1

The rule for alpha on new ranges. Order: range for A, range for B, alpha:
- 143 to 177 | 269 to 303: 0.05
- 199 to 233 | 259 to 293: -0.11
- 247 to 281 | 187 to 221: 0.24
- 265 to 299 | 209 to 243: -0.11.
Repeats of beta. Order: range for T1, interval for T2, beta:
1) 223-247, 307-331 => 30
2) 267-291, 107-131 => -20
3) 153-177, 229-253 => -30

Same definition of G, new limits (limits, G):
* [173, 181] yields 0.4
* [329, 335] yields 0.5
